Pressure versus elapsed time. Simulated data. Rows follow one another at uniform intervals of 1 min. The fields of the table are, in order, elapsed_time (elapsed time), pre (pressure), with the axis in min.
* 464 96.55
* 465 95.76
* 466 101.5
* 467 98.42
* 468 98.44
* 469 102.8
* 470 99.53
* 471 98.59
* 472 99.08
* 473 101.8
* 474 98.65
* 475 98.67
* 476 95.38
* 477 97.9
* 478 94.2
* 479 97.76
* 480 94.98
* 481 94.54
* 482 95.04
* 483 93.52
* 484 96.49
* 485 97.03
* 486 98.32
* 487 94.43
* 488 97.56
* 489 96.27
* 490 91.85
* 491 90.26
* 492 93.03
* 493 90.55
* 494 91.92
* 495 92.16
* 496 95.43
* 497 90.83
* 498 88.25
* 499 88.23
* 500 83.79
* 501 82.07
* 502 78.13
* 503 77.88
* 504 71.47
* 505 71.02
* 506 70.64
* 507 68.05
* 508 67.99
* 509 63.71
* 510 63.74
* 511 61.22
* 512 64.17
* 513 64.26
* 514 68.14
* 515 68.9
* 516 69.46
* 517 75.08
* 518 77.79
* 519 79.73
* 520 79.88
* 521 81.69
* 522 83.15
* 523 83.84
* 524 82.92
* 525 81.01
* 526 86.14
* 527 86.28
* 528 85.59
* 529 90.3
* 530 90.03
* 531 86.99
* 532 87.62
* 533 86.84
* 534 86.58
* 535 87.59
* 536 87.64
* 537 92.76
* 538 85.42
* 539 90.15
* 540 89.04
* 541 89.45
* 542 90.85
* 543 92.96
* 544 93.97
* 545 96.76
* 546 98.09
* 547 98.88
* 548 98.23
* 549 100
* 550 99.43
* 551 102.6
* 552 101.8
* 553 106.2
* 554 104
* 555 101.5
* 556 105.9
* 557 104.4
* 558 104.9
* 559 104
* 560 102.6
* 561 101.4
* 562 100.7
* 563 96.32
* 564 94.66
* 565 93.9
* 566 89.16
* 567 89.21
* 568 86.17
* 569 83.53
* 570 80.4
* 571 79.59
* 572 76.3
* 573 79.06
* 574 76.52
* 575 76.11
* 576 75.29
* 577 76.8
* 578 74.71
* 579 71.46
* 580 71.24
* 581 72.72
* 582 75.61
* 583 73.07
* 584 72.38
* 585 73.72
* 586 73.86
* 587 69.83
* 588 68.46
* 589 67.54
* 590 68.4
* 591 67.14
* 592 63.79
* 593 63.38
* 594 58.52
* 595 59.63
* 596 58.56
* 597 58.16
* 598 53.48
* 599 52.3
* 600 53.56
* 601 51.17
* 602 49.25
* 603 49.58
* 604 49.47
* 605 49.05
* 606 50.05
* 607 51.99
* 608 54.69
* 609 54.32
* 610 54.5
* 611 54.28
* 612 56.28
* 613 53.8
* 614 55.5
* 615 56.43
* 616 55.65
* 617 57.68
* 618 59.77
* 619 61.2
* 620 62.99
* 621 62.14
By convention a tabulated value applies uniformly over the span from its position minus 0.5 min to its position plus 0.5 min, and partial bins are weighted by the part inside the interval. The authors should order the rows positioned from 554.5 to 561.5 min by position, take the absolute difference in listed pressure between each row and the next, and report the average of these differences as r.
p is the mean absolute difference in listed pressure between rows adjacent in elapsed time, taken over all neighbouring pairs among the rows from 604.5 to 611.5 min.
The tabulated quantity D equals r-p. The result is 0.6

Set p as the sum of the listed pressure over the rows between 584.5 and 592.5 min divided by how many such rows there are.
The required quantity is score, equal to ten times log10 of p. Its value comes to 18.4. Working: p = 69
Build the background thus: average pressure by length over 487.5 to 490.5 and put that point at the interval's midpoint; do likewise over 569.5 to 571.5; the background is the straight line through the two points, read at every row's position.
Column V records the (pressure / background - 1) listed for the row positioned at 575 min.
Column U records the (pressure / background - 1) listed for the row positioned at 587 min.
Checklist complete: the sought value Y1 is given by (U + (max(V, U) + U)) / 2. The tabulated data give -0.11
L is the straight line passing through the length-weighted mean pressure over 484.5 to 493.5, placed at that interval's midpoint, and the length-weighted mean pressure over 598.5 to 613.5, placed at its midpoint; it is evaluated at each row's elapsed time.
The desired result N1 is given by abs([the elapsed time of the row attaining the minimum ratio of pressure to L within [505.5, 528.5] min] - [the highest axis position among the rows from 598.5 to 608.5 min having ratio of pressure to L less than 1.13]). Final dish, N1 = 97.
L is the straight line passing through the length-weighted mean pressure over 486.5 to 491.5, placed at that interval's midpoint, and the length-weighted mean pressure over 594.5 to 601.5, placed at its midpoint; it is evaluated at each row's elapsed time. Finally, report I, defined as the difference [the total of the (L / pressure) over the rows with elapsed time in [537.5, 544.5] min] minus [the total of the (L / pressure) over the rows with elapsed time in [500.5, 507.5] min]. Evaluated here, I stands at -2.5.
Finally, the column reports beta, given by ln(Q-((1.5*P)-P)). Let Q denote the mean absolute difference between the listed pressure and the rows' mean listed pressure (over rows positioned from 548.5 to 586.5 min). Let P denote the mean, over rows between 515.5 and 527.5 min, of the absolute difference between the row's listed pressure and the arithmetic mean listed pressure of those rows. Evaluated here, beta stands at 2.3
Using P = 3.5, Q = 12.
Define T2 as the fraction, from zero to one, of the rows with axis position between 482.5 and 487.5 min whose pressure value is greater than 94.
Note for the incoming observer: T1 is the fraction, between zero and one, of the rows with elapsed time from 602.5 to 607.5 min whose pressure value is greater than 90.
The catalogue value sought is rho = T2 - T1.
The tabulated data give 0.8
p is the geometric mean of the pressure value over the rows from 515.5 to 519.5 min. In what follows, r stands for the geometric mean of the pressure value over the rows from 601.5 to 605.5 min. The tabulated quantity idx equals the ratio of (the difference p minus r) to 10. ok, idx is 2.6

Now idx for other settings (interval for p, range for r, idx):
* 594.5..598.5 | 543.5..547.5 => -3.9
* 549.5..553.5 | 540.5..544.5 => 1.1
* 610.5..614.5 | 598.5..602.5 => 0.3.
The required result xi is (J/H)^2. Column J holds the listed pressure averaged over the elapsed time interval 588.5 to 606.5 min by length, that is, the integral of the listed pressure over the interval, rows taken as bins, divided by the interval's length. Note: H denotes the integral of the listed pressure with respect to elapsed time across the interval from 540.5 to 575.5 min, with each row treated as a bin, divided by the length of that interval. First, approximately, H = 94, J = 57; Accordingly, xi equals 0.4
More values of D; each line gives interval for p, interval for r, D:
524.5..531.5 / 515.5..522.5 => 0.0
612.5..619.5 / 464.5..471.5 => 1.4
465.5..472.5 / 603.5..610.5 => -0.9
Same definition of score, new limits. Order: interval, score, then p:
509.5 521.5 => 18.5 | 71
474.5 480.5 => 19.8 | 96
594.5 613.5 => 17.3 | 53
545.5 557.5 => 20.1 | 102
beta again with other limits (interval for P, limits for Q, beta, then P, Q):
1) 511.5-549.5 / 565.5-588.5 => -0.2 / 7.0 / 4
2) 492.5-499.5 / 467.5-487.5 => 0.1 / 1.8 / 2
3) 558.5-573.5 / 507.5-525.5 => 1.2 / 8.0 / 7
